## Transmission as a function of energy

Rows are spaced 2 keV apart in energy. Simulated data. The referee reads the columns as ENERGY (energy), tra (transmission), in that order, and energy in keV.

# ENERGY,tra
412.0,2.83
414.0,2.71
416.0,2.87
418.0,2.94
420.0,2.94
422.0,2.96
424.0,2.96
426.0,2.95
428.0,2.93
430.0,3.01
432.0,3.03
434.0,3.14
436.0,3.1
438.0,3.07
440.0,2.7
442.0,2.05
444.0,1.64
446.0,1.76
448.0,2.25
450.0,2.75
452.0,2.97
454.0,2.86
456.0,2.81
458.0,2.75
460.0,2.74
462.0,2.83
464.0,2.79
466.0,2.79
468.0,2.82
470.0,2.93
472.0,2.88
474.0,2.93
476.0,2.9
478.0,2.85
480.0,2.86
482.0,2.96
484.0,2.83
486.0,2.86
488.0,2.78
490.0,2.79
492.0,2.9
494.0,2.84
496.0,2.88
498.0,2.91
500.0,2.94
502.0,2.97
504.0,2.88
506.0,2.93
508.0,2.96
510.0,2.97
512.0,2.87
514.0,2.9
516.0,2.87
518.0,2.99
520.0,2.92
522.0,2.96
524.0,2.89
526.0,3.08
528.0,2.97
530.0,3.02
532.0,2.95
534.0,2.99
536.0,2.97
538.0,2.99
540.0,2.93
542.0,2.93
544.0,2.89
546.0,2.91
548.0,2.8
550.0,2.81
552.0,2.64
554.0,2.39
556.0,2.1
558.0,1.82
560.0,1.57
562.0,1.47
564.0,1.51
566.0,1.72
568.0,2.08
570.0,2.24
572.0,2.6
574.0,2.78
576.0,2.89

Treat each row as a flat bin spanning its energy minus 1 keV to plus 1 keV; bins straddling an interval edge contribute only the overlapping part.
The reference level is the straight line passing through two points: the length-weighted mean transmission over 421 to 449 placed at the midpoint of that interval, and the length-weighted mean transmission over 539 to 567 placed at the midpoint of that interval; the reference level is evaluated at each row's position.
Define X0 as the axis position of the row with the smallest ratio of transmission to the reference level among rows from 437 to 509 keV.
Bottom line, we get 444.0 keV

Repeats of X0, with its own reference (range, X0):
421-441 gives 440.0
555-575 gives 562.0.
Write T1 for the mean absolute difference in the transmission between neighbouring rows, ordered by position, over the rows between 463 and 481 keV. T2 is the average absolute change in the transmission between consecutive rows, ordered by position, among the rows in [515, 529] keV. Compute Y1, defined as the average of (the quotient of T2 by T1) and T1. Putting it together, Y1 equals 1.2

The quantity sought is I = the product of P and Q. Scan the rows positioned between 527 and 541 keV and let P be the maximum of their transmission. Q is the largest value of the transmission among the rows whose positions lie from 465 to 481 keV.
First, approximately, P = 3.02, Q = 2.93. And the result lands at 8.8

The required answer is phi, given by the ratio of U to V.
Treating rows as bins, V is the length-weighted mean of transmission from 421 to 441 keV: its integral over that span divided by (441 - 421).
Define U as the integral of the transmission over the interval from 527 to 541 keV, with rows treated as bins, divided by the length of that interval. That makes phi 1.00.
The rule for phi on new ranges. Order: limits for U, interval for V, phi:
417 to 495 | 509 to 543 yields 0.95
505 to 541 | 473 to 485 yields 1.02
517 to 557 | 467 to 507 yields 0.99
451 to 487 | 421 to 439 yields 0.95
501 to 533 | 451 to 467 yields 1.05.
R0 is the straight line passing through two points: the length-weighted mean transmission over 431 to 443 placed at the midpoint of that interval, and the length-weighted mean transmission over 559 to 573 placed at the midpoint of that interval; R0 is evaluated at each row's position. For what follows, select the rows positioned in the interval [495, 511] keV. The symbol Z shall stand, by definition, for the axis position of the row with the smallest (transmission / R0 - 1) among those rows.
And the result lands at 496.0 keV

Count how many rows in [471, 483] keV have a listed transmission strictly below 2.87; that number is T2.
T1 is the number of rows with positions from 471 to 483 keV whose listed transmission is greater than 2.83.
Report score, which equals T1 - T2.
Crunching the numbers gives 4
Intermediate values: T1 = 6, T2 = 2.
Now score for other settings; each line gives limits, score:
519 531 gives 6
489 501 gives 3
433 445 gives 0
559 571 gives -6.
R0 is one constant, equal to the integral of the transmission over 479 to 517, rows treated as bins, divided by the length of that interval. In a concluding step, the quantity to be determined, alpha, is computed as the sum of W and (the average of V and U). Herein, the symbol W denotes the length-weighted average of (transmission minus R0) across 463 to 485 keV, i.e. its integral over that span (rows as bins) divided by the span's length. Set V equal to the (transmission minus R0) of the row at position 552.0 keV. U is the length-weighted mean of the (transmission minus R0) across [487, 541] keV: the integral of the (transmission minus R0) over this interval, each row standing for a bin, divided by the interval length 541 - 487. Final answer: -0.13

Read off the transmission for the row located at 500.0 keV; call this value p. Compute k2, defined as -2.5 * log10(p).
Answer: -1.17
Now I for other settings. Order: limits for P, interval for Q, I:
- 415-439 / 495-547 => 9.7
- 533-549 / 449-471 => 8.9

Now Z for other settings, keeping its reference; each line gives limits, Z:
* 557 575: 562.0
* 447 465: 448.0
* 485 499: 488.0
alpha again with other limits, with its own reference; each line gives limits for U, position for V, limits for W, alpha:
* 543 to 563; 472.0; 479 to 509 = -0.28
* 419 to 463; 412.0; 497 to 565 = -0.27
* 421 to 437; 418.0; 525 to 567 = -0.26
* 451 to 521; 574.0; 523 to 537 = 0.03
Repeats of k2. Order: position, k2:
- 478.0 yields -1.14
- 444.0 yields -0.54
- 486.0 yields -1.14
